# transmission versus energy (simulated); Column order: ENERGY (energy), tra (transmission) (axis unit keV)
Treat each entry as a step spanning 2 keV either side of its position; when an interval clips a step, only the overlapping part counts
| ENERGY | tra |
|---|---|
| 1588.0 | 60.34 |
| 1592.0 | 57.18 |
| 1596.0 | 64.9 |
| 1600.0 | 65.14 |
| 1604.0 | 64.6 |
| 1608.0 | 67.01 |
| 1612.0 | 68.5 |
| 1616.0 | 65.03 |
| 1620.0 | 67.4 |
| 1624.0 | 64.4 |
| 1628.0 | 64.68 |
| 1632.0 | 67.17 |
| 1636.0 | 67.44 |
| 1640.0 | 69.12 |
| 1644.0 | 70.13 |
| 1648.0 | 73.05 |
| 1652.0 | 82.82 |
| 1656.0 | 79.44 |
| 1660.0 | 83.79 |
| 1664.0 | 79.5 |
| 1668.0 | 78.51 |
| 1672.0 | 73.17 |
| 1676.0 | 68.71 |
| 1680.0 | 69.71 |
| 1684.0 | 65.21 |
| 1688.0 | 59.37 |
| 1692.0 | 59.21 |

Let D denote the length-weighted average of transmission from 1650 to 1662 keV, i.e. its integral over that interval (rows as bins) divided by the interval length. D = 82.0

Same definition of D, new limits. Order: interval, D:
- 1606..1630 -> 66.2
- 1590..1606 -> 63.0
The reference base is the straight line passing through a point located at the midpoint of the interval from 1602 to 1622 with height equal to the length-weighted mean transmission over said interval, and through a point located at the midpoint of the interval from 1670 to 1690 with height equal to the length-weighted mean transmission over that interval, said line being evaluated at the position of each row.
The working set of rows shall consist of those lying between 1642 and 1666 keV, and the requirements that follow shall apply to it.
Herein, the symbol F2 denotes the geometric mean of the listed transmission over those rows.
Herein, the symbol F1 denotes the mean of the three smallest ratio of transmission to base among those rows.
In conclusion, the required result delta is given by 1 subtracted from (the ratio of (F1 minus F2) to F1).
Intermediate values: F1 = 1.11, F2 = 78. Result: -70.3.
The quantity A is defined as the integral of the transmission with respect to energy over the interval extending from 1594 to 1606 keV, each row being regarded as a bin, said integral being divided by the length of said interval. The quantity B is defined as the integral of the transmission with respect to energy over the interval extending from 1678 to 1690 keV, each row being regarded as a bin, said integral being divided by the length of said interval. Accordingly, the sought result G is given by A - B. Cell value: 0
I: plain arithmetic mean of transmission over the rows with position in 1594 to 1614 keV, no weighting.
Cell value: 66.0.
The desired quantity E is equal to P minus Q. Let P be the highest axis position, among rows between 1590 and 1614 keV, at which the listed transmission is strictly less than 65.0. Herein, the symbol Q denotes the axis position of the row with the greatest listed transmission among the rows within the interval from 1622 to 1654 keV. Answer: -48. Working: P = 1604.0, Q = 1652.0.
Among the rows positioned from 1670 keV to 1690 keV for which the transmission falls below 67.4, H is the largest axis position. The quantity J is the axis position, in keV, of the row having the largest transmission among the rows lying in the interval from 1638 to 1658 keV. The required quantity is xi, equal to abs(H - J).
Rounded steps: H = 1688.0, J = 1652.0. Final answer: 36 keV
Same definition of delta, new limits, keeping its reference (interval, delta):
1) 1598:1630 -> -67.9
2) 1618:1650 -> -69.2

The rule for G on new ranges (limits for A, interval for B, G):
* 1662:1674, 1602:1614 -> 10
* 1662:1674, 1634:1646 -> 8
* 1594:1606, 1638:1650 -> -6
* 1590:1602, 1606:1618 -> -4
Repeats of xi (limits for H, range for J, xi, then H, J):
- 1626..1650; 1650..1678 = 28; 1632.0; 1660.0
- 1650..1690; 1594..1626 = 76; 1688.0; 1612.0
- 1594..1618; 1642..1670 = 44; 1616.0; 1660.0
